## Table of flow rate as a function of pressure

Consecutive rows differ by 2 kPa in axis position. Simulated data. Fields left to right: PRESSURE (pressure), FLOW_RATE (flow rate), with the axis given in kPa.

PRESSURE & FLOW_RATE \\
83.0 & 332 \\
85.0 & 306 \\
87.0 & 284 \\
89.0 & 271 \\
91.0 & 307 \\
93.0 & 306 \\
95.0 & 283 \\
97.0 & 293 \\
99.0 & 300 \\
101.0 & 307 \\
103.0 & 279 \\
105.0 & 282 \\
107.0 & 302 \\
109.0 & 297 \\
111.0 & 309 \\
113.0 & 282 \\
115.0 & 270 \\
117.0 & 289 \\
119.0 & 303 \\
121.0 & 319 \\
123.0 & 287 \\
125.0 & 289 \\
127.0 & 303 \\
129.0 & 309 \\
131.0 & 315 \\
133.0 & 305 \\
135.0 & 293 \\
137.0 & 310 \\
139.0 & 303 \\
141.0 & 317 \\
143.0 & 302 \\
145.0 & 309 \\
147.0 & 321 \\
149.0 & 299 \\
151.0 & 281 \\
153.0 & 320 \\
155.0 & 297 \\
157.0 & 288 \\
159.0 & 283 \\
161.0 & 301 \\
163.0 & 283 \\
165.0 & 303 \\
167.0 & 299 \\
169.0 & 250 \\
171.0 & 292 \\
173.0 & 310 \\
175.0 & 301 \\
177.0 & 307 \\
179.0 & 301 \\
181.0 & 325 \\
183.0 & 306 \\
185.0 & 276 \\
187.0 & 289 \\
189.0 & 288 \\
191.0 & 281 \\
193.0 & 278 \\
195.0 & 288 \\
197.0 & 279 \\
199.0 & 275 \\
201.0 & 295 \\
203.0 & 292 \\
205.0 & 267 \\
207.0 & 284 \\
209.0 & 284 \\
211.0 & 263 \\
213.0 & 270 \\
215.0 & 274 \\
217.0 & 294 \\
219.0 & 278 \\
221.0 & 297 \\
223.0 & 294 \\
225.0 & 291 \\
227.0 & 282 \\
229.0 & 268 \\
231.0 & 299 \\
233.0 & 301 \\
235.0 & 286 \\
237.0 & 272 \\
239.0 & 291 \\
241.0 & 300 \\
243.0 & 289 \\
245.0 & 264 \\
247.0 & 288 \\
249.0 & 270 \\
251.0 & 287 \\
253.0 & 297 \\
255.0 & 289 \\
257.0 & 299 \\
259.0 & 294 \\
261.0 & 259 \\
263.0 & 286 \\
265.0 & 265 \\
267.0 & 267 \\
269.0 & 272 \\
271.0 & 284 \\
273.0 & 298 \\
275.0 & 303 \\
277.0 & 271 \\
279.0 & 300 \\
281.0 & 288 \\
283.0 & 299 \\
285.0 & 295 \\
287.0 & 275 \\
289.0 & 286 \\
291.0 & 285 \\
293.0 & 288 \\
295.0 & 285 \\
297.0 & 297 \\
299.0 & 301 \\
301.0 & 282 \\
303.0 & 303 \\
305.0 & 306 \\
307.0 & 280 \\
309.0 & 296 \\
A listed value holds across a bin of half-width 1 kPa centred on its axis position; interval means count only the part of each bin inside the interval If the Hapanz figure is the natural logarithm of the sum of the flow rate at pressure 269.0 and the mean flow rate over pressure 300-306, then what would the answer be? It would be 6.34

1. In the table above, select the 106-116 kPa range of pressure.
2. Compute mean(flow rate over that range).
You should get 292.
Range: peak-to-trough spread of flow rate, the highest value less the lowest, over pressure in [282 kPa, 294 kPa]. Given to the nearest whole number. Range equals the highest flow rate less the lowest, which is 24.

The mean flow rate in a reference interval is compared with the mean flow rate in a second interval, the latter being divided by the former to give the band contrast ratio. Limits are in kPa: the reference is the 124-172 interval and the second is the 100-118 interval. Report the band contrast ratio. 0.97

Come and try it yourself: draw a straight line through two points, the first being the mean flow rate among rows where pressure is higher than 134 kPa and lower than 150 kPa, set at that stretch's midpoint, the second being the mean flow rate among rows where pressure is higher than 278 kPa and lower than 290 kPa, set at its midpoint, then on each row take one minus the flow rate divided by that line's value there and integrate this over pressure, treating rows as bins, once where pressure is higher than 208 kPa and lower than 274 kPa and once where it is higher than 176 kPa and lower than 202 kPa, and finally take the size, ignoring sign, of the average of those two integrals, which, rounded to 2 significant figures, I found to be 1.8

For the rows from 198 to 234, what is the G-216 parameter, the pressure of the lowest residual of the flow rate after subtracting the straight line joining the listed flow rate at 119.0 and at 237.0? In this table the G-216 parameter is 211.0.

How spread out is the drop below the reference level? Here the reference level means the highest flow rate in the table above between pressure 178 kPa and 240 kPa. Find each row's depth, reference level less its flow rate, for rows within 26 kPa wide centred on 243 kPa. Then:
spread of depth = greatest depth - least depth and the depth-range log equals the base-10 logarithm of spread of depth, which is 1.57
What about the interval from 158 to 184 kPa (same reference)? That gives 1.88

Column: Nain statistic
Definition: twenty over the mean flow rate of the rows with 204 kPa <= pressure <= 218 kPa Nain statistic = 0.0723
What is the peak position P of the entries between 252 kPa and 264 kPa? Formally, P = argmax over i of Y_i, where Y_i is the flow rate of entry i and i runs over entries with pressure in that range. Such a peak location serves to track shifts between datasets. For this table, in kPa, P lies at 257.0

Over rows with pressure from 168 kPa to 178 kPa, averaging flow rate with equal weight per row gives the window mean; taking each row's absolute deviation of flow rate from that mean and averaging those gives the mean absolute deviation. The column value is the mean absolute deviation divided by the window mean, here 0.058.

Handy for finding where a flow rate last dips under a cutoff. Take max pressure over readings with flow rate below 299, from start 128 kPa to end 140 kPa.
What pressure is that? 135.0 kPa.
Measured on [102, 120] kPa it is 117.0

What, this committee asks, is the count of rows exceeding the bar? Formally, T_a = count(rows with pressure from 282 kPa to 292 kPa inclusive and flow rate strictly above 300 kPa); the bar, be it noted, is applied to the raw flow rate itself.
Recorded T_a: 0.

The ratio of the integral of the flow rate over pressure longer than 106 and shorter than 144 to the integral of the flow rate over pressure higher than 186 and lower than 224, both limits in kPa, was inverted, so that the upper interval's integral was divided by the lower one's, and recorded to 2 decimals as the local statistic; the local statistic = 0.94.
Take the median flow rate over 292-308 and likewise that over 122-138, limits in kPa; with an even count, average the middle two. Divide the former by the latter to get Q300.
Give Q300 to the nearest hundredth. 0.96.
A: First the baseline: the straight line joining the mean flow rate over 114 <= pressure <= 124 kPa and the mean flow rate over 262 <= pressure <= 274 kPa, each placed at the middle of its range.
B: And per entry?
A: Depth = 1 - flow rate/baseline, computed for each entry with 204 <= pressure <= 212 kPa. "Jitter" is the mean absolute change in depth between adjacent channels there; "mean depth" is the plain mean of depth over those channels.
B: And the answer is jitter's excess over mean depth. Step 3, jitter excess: 0.01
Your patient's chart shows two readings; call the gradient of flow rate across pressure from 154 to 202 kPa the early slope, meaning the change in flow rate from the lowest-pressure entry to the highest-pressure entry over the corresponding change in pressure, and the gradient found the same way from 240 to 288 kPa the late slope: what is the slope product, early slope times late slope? 0.024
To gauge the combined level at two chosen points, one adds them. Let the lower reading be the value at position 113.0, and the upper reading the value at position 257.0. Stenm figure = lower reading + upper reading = 581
